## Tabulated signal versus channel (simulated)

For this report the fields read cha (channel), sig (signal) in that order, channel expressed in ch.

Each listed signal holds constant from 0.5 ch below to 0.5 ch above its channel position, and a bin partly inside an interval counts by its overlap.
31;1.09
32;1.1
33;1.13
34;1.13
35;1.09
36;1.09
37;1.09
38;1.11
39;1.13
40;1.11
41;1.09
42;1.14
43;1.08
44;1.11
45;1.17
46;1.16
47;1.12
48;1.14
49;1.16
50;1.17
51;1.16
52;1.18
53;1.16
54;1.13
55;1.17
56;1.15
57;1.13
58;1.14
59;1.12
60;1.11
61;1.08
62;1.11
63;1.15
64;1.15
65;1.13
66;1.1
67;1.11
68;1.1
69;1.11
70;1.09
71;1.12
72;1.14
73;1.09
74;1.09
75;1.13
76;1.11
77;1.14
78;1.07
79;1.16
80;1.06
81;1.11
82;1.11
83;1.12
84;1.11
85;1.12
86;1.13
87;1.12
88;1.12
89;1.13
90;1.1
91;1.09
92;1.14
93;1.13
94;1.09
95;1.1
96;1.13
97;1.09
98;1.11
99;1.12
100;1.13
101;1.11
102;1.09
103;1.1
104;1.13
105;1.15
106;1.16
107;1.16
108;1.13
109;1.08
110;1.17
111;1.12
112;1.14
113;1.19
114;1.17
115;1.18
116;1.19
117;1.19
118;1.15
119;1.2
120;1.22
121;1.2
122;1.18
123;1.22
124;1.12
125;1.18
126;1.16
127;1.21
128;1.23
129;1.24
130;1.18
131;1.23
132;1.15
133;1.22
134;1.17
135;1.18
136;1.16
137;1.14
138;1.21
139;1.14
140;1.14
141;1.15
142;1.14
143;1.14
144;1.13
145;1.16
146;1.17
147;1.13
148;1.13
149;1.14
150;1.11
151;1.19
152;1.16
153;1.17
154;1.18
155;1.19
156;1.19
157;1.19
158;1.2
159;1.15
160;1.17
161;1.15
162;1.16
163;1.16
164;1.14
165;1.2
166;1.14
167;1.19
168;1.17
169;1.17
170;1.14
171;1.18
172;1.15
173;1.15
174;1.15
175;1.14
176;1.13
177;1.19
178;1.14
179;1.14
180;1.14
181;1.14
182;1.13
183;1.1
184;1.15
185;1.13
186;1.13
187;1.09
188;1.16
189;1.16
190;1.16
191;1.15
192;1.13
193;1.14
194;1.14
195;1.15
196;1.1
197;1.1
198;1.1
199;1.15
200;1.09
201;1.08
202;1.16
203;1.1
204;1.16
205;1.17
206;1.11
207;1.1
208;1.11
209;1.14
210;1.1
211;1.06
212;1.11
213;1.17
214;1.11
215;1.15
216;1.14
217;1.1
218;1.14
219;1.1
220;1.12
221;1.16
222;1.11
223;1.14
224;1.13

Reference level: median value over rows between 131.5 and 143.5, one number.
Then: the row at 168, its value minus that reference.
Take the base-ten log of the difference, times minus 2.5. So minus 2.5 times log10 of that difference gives 4.2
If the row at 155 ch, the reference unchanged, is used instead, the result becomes 3.5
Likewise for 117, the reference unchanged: 3.5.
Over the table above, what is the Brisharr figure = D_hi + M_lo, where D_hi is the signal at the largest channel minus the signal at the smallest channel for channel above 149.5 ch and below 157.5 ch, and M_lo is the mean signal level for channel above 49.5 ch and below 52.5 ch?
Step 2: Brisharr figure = 1.25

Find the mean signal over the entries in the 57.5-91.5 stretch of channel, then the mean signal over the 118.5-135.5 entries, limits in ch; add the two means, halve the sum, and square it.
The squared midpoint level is 1.33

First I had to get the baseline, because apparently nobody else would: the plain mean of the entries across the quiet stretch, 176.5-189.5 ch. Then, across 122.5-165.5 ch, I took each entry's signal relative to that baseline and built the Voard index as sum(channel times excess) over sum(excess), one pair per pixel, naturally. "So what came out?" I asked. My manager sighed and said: 140.9 ch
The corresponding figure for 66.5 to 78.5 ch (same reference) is 72.5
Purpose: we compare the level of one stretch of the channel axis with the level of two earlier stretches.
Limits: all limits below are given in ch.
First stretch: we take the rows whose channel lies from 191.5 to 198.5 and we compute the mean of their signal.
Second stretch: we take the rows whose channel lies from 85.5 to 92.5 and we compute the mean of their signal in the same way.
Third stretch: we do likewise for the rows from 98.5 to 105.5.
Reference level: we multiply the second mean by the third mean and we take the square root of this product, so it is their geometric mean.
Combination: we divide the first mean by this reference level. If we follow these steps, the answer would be 1.00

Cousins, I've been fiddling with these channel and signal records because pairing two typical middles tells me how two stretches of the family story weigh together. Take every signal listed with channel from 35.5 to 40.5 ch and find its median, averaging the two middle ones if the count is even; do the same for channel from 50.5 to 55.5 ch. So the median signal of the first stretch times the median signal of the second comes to 1.29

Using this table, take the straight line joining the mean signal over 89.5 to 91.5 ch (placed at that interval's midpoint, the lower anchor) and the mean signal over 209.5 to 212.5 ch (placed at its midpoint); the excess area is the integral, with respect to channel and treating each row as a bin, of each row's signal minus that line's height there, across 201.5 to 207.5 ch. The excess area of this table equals 0.26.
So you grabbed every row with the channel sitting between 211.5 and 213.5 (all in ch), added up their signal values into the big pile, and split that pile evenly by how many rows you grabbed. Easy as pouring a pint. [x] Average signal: 1.14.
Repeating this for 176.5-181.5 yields 1.15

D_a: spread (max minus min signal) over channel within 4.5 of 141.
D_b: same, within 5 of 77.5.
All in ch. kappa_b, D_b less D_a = 0.020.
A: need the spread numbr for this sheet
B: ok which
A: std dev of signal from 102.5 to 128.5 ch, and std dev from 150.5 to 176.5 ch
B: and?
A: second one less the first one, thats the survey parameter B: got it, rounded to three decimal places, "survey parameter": -0.017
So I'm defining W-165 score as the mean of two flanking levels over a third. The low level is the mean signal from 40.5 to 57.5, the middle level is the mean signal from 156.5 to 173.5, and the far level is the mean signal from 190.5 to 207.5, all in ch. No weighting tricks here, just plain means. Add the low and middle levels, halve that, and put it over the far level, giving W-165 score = 1.03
